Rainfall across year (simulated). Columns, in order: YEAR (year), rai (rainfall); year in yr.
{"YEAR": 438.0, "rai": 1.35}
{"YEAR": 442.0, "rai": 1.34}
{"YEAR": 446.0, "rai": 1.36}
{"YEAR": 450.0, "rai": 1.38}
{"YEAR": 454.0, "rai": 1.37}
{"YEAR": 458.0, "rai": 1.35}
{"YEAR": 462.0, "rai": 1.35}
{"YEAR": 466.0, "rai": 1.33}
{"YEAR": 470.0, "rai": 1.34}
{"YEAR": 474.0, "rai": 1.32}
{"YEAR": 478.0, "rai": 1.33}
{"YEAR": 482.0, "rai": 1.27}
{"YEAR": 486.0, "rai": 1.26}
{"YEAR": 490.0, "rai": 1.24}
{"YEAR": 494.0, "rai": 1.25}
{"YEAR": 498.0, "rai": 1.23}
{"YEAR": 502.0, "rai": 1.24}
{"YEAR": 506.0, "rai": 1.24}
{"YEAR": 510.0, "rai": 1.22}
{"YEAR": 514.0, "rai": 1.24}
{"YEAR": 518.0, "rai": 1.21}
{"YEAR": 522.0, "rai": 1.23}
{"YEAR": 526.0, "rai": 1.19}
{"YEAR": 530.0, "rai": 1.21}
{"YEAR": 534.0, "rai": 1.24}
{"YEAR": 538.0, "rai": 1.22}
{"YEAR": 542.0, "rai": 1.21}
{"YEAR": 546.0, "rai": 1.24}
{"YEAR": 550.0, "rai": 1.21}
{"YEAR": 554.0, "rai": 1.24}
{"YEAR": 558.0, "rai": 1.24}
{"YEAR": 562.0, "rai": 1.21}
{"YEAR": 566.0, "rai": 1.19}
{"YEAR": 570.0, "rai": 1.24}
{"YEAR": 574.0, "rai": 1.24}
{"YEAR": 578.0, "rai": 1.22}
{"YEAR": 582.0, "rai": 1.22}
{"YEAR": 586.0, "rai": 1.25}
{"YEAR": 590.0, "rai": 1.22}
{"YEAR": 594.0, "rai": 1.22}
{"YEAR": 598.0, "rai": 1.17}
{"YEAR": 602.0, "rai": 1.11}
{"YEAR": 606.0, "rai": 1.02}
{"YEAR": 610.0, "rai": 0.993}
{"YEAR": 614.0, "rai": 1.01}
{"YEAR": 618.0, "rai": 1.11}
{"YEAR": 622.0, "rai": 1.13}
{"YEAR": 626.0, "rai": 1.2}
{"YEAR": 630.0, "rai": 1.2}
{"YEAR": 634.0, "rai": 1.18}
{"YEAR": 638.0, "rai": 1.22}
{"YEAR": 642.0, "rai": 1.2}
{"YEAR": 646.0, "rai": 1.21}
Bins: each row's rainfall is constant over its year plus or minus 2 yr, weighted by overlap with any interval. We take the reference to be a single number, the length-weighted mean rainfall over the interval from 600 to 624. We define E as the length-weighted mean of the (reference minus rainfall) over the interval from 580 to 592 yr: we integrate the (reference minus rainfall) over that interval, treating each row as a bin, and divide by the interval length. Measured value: -0.168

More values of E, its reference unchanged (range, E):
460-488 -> -0.252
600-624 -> 0.000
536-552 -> -0.158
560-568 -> -0.138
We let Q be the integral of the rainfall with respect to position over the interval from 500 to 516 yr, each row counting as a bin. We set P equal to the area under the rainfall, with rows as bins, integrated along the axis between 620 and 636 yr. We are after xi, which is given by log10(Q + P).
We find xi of 1.587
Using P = 18.8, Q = 19.8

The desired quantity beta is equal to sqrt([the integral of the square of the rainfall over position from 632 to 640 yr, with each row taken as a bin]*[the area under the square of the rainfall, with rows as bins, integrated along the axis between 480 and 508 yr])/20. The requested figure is 1.12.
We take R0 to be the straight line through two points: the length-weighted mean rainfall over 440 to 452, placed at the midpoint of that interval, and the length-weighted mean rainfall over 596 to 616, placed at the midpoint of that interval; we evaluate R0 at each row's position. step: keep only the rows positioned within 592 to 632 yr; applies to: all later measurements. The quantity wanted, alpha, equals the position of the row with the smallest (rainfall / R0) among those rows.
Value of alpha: 610.0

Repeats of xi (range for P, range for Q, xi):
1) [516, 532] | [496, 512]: 1.592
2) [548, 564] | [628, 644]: 1.589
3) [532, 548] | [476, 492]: 1.602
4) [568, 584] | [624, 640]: 1.590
